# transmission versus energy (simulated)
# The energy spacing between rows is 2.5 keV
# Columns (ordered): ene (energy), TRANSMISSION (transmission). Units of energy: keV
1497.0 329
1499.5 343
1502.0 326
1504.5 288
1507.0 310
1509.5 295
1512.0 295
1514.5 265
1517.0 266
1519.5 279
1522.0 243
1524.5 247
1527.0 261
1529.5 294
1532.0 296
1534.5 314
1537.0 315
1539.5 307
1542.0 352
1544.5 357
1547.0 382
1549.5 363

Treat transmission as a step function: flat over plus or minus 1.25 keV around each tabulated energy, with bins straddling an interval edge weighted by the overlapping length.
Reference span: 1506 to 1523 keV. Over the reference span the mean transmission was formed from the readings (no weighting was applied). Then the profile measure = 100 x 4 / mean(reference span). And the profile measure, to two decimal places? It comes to 1.43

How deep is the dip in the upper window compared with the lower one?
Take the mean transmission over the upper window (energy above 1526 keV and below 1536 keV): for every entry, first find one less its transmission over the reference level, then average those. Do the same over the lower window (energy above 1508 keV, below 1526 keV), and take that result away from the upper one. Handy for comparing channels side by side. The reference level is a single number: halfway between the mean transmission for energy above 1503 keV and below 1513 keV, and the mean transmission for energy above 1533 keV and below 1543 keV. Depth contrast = -0.07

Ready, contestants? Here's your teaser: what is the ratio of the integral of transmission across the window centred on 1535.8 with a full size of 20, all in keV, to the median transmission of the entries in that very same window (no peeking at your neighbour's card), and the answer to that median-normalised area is 20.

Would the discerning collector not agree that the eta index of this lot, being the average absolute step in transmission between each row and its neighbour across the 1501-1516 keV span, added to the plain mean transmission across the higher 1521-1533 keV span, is 289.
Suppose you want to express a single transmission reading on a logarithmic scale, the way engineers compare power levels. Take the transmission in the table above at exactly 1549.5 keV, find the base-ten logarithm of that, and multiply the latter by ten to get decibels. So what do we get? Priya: 25.6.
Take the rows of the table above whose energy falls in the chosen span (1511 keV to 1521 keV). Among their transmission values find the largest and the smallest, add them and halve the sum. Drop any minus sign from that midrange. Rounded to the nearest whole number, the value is 280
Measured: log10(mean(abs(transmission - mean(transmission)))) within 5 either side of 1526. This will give 1.21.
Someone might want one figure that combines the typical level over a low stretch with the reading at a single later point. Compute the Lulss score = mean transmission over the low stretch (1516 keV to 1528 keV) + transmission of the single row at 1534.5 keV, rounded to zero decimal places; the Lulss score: 573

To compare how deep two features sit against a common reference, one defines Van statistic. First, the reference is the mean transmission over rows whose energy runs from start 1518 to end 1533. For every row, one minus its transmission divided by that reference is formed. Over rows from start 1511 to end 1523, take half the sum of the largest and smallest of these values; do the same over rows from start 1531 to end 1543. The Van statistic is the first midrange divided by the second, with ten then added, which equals 10.0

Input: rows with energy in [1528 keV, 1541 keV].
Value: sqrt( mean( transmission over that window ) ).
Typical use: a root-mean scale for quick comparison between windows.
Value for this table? 17.5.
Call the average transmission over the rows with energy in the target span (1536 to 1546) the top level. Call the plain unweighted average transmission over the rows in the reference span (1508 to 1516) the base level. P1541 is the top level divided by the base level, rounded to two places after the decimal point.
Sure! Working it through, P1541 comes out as 1.17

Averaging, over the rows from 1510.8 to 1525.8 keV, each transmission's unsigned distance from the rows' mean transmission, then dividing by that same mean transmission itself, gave 0.053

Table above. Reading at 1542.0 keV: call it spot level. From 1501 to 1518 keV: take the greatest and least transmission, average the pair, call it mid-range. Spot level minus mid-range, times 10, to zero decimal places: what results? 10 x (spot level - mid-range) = 565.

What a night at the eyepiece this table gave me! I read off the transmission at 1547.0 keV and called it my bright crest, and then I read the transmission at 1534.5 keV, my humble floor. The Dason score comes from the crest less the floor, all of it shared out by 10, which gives 6.8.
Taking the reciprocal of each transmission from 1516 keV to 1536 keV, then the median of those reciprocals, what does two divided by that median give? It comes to 545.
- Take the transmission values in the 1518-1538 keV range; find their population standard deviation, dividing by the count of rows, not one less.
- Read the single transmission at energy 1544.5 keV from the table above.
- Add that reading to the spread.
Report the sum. 384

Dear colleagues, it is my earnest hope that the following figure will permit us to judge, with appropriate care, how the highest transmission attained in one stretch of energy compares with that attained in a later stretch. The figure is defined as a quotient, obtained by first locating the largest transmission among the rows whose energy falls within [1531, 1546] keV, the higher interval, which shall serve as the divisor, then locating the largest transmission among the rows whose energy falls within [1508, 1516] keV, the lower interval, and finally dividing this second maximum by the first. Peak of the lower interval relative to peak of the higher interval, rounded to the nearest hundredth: 0.83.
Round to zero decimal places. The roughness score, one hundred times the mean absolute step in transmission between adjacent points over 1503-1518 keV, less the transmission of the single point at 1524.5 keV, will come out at 1113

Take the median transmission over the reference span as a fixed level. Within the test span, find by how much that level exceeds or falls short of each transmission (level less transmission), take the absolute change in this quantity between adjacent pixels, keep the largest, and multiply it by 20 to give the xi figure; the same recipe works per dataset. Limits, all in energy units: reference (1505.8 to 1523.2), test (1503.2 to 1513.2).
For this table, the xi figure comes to 440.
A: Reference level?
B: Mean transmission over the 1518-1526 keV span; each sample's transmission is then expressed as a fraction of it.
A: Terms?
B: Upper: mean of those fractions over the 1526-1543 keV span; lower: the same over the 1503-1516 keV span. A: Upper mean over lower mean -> 1.05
